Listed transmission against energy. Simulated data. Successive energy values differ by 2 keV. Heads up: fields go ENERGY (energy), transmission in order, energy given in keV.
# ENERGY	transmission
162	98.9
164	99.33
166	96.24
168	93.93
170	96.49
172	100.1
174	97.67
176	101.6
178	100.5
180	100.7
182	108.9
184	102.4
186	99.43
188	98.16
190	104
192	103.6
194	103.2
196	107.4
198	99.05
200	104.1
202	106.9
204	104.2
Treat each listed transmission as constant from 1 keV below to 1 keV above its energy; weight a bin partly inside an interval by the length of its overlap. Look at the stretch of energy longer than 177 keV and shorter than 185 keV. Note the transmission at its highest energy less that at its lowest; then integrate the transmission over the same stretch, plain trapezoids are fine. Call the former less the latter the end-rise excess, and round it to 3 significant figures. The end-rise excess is -823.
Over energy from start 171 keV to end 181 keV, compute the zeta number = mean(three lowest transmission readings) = 99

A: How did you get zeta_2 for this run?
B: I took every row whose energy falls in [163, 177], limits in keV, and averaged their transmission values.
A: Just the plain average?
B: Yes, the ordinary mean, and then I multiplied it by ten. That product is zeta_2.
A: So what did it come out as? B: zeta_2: 979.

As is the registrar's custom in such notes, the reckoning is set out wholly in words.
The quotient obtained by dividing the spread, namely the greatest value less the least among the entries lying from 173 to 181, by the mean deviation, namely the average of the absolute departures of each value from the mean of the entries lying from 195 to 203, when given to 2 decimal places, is 1.41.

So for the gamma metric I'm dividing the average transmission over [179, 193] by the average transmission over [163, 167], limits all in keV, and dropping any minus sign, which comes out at 1.05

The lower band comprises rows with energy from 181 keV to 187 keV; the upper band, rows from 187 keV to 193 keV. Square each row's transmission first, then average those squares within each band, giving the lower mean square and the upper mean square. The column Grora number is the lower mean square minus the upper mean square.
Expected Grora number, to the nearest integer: 349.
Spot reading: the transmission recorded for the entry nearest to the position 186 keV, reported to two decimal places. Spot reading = 99.43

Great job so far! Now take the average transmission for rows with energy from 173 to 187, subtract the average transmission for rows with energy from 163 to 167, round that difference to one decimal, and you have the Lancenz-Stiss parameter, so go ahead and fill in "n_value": 3.8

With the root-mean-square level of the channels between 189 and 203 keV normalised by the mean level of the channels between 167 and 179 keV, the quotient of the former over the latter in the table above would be 1.06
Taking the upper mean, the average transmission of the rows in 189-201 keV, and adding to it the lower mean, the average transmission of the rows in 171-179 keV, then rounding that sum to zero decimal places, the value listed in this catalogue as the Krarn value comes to 204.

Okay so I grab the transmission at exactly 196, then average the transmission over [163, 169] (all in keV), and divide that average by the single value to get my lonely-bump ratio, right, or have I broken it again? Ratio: 0.90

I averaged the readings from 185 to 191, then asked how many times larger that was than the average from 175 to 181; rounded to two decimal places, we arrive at 1.00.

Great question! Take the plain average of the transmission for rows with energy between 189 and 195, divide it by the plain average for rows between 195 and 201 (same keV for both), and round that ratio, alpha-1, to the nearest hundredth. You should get 1.00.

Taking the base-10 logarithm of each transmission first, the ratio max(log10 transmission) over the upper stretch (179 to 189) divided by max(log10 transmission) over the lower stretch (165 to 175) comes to 1.02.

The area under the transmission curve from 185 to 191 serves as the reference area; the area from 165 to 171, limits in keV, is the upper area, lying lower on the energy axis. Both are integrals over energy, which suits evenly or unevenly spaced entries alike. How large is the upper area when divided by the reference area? 0.950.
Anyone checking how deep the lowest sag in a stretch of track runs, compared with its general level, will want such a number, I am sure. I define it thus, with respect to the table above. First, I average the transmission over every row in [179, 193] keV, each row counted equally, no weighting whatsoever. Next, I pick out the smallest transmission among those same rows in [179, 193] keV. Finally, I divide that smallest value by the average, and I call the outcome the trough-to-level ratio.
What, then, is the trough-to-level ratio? 0.9581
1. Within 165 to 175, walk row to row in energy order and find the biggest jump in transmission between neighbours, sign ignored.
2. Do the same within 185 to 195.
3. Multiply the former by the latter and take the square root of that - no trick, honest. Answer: 4.6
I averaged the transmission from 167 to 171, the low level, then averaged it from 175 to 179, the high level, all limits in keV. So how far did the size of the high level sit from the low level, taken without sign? 5.8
